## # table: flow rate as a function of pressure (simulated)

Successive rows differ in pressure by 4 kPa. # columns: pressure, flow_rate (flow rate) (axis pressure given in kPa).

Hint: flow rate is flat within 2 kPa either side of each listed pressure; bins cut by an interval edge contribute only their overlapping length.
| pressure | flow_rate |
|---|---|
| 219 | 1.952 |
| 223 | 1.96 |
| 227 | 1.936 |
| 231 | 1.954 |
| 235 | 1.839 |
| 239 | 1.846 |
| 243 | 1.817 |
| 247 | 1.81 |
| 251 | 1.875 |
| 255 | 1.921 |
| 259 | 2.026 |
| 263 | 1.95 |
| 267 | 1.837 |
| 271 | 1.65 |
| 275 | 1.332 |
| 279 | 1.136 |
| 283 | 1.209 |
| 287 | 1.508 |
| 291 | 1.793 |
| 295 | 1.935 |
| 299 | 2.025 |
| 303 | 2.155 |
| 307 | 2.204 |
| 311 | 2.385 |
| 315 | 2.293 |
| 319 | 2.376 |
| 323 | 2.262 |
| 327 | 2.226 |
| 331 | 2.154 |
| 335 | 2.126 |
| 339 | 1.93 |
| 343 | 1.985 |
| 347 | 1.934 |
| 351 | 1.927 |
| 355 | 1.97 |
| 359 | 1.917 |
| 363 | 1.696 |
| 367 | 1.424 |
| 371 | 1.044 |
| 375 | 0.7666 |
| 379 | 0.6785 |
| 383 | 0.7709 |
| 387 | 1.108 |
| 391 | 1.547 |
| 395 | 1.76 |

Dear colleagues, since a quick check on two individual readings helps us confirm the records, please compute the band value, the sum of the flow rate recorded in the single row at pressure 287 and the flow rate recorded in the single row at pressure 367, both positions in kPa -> 2.9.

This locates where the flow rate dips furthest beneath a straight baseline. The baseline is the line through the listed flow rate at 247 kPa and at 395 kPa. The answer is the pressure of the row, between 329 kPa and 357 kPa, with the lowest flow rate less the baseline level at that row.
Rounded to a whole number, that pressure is 339 kPa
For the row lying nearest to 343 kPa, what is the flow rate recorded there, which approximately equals 1.985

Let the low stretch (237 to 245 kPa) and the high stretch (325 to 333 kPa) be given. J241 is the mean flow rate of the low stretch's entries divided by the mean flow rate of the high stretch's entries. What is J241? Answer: 0.84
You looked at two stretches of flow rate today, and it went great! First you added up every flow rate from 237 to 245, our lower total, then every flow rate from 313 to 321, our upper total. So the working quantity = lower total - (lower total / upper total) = 2.88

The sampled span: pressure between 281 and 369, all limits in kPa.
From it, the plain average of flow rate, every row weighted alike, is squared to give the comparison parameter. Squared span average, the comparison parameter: 3.9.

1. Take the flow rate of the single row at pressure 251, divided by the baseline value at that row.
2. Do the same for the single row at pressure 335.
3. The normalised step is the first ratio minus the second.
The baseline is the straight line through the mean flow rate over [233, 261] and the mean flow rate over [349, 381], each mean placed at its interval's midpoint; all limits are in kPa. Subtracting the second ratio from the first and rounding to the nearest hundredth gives -0.37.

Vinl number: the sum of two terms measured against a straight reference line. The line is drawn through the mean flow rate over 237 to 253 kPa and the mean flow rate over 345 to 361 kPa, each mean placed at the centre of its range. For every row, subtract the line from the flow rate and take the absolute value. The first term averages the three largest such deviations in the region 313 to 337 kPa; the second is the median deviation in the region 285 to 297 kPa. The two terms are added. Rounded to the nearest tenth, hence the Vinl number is 0.5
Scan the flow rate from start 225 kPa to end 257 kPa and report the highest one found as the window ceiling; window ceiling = 1.954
